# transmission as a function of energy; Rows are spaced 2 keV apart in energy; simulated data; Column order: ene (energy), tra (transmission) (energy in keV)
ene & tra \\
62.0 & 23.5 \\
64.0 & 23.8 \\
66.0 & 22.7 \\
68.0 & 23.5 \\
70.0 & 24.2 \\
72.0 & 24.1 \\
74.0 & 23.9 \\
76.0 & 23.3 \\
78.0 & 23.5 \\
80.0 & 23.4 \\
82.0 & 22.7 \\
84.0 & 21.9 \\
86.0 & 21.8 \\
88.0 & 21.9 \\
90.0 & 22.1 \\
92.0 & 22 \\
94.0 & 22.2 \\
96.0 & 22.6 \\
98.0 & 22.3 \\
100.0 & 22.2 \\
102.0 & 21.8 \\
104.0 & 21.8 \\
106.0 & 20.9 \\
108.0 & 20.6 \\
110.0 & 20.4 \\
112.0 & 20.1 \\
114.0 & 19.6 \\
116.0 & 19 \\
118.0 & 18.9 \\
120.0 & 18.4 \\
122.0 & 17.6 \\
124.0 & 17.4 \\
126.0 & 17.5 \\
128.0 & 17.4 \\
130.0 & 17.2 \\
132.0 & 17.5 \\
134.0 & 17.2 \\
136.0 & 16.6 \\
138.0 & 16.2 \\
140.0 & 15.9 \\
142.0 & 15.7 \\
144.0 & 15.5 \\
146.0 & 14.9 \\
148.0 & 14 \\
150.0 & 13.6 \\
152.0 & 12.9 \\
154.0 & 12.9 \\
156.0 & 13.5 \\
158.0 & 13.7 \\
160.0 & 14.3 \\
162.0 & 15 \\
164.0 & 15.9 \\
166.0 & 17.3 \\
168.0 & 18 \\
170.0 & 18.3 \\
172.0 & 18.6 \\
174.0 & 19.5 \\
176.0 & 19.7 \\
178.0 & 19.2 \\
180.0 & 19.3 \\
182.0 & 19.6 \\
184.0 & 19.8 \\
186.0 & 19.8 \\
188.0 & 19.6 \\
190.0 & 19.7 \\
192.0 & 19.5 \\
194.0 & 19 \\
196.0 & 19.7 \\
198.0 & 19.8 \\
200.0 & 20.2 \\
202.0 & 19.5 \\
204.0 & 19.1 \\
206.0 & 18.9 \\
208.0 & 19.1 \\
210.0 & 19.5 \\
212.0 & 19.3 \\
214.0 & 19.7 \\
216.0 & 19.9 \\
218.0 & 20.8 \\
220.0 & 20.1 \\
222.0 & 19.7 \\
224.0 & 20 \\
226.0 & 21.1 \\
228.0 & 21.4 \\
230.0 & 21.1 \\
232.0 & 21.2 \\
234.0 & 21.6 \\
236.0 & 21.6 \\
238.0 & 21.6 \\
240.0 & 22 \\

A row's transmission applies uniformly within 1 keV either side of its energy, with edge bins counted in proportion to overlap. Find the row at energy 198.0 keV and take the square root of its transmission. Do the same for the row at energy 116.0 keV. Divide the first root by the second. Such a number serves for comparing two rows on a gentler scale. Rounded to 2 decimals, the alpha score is 1.02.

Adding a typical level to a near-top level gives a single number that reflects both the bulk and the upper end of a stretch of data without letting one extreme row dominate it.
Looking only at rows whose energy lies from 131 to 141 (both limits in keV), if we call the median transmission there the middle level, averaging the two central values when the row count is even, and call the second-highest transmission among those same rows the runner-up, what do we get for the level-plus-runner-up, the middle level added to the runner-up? 34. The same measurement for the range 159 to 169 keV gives 33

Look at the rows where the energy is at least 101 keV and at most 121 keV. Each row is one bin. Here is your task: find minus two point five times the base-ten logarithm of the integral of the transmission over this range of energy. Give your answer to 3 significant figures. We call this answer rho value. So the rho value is -6.51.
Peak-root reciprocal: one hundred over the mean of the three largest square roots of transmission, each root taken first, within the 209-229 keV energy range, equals 21.8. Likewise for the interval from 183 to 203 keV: 22.4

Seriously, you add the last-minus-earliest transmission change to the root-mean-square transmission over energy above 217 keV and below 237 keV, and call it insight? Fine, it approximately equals 21.7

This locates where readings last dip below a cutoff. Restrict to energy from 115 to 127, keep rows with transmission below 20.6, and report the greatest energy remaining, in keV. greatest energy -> 126.0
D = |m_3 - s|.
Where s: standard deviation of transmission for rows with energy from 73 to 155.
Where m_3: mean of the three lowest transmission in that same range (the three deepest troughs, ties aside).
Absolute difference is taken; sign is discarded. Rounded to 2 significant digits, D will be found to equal 9.9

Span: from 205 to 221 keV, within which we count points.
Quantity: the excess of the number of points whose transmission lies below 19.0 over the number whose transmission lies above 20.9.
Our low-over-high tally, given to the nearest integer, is 1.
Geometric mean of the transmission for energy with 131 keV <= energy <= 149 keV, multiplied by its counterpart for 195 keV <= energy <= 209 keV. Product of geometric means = 310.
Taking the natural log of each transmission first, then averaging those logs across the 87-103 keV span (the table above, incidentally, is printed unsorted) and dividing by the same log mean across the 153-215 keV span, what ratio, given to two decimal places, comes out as 1.07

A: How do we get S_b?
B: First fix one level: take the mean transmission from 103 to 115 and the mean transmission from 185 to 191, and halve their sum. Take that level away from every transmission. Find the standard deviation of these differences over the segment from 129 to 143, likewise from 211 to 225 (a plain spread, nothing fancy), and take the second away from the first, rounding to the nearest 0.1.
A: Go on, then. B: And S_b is 0.2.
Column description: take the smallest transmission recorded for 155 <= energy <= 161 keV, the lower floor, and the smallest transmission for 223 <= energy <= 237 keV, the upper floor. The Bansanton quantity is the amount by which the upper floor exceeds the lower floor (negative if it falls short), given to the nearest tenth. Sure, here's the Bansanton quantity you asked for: 6.5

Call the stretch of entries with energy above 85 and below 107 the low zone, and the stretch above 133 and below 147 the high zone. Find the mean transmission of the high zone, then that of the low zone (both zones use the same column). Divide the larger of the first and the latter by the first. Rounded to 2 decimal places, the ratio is 1.37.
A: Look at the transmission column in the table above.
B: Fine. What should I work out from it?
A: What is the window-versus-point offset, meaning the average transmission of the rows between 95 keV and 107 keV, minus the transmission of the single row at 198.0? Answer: 2.1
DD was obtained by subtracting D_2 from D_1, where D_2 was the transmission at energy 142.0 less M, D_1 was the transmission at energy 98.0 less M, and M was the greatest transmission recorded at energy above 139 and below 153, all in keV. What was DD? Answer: 7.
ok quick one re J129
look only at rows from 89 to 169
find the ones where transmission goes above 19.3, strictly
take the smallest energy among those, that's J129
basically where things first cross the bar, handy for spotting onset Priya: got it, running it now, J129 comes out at 90.0 keV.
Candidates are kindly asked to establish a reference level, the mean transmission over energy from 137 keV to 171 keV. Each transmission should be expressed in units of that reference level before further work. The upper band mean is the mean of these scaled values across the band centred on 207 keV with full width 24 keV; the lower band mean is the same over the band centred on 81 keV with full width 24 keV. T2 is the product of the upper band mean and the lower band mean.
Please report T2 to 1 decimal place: 2.0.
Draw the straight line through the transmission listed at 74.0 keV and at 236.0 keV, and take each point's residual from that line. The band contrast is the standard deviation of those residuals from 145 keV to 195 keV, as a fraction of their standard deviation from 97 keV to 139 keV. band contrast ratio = 1.6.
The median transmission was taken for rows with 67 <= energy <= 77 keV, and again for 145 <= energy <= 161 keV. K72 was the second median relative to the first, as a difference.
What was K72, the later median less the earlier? -10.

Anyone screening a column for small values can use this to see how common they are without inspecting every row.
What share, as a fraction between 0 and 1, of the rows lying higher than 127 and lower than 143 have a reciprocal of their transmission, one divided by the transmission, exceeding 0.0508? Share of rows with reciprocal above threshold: 1.0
